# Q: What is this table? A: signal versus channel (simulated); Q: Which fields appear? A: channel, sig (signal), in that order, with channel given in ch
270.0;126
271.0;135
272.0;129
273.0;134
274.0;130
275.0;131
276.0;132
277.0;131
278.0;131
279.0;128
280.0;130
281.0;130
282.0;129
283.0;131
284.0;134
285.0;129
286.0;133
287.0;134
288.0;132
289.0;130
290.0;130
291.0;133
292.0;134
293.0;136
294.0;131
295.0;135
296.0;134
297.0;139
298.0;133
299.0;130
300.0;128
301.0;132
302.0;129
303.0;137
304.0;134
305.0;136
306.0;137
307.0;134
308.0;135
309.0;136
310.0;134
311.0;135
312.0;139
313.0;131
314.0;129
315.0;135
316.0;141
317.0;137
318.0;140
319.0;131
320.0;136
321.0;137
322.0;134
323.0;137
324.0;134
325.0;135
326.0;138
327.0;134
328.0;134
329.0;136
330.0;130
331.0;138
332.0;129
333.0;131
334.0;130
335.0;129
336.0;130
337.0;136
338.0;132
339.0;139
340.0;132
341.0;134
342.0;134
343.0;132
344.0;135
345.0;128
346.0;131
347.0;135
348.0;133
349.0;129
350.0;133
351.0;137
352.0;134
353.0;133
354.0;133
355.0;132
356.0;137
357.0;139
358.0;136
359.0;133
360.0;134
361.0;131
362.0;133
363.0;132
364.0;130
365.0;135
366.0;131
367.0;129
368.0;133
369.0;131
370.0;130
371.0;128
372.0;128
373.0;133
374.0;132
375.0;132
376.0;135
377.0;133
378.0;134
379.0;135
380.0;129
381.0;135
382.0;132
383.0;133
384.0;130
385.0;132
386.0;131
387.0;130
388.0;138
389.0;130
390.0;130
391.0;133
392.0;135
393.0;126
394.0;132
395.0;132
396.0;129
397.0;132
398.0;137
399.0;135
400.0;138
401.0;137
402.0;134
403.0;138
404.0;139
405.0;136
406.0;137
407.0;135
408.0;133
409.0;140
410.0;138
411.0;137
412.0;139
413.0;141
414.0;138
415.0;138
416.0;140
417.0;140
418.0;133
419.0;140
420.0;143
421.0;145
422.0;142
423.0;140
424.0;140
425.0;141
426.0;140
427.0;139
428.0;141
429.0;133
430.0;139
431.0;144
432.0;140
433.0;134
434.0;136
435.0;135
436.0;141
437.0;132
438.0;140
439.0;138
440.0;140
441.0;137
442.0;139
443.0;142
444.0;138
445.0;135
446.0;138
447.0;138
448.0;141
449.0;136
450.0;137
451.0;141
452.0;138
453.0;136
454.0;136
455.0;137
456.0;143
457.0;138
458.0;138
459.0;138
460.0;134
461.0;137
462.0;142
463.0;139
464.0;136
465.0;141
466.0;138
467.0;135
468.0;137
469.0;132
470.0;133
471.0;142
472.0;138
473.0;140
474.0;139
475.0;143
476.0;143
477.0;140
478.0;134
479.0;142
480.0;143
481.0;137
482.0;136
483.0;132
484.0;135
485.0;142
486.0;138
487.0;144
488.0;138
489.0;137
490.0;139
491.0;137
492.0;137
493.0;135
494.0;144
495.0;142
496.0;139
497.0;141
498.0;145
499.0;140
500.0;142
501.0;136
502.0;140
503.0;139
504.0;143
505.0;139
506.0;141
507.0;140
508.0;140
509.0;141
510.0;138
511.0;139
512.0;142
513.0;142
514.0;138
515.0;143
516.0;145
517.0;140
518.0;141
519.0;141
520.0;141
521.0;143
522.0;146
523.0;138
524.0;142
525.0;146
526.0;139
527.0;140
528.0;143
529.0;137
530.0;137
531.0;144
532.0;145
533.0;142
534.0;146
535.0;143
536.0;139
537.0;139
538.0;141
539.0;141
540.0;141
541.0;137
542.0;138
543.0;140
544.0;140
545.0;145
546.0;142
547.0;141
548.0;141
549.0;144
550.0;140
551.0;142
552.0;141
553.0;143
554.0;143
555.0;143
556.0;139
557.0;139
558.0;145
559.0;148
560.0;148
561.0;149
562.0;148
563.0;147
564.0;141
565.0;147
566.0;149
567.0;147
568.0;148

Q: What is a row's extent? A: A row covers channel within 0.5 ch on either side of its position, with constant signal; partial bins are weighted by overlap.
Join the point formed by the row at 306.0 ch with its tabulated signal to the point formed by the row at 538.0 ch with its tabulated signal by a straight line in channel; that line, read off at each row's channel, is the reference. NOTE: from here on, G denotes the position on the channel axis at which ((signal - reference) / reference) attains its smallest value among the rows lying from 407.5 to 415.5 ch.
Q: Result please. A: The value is 408.0 ch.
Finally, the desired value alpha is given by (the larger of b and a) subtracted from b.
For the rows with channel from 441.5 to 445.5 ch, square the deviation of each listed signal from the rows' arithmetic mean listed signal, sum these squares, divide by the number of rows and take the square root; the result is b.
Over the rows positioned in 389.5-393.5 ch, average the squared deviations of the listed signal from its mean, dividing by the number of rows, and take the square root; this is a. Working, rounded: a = 3.4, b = 2.5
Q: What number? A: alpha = -0.89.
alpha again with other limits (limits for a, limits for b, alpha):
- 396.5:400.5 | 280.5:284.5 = -0.42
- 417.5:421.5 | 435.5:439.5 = -1.06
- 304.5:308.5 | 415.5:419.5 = 0.00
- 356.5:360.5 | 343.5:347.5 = 0.00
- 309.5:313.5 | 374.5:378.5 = -1.74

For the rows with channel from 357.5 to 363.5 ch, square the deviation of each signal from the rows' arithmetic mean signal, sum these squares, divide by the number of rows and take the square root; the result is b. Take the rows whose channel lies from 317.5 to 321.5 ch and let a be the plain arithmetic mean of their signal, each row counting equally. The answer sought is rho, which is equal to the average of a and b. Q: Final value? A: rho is 68.8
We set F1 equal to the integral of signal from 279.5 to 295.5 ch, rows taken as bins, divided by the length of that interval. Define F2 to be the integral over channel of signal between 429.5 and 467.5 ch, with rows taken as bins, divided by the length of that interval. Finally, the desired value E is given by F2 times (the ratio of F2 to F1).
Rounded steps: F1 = 132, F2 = 138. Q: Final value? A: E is 145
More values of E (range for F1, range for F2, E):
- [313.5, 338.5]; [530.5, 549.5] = 149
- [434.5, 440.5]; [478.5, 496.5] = 140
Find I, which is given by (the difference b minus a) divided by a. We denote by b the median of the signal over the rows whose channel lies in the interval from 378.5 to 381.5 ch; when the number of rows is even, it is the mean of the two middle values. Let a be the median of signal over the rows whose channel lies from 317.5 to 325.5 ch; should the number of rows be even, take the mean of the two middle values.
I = -0.004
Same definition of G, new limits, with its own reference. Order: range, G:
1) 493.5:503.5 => 501.0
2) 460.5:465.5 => 464.0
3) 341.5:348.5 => 345.0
